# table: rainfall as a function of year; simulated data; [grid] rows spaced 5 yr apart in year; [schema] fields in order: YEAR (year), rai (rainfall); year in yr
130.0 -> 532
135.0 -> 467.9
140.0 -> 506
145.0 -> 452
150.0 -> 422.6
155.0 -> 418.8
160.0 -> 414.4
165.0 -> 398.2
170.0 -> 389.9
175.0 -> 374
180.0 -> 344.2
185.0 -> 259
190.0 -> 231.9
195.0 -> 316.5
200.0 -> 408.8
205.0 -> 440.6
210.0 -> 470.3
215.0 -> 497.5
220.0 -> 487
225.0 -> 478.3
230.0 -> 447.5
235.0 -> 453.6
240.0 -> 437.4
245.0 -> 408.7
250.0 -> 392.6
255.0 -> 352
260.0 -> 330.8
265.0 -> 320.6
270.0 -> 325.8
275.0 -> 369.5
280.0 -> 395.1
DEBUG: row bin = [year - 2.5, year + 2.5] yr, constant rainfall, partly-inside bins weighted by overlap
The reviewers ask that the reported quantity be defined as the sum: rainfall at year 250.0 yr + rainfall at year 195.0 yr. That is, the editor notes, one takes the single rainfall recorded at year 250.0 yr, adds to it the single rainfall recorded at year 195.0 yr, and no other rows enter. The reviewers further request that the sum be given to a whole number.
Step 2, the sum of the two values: 709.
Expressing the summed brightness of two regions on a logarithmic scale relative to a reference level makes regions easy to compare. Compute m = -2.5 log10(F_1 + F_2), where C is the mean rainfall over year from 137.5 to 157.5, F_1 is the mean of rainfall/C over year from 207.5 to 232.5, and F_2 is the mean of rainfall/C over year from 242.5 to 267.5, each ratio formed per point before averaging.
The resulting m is -0.67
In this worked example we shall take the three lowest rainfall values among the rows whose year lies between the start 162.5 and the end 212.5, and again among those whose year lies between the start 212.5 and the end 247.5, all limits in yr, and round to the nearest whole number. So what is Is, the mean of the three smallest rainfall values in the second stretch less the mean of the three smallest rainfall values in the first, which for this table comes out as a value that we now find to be 162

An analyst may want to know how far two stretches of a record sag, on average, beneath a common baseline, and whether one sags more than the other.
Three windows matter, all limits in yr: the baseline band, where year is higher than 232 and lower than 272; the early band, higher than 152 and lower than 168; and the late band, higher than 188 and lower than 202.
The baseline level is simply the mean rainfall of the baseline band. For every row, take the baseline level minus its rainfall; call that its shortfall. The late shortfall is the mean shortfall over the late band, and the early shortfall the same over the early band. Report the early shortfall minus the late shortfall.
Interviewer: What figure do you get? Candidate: -91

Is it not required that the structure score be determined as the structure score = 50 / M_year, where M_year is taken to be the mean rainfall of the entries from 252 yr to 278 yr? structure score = 0.15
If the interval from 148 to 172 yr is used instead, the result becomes 0.12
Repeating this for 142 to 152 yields 0.11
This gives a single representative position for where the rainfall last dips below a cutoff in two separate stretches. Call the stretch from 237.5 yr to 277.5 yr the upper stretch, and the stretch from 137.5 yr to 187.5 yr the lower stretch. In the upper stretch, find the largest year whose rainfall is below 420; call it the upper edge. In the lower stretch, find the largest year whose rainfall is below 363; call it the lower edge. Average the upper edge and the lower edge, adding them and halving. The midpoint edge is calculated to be 230 yr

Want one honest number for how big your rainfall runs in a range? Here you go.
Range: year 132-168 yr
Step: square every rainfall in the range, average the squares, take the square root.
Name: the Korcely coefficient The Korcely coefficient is 441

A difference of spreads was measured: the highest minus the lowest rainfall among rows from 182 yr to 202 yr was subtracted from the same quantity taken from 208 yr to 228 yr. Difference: -150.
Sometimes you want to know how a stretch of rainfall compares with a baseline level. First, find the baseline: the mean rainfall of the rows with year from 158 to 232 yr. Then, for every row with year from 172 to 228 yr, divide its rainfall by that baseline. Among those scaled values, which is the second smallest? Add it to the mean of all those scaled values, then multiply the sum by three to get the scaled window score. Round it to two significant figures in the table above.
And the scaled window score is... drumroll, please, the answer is 4.9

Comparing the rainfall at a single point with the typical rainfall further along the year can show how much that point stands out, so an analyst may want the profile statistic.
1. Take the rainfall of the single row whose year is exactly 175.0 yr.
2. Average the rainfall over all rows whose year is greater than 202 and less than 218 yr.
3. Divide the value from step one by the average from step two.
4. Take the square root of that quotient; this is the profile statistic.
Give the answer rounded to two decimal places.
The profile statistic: 0.89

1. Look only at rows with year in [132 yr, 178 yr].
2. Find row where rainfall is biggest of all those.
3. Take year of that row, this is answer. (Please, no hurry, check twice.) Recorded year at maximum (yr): 140.0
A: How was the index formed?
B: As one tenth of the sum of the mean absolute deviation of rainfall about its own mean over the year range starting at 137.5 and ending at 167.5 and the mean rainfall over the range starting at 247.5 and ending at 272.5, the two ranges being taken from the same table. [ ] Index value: 37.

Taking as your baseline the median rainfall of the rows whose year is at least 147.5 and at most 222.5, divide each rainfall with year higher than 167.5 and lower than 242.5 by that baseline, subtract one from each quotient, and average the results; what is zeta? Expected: -0.016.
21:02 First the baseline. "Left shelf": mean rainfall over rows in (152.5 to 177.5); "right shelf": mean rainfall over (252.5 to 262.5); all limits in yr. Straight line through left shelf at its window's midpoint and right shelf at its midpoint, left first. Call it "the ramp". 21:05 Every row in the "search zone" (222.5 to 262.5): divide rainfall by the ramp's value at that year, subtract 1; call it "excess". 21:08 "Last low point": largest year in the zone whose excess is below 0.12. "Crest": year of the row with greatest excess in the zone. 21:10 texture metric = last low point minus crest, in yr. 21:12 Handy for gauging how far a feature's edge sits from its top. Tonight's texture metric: 35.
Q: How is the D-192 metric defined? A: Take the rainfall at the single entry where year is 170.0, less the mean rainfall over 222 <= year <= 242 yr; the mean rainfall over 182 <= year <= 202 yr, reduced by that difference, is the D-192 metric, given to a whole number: 368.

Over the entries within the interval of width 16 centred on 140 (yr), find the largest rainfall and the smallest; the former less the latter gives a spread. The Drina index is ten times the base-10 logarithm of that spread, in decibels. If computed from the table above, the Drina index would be 17.3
